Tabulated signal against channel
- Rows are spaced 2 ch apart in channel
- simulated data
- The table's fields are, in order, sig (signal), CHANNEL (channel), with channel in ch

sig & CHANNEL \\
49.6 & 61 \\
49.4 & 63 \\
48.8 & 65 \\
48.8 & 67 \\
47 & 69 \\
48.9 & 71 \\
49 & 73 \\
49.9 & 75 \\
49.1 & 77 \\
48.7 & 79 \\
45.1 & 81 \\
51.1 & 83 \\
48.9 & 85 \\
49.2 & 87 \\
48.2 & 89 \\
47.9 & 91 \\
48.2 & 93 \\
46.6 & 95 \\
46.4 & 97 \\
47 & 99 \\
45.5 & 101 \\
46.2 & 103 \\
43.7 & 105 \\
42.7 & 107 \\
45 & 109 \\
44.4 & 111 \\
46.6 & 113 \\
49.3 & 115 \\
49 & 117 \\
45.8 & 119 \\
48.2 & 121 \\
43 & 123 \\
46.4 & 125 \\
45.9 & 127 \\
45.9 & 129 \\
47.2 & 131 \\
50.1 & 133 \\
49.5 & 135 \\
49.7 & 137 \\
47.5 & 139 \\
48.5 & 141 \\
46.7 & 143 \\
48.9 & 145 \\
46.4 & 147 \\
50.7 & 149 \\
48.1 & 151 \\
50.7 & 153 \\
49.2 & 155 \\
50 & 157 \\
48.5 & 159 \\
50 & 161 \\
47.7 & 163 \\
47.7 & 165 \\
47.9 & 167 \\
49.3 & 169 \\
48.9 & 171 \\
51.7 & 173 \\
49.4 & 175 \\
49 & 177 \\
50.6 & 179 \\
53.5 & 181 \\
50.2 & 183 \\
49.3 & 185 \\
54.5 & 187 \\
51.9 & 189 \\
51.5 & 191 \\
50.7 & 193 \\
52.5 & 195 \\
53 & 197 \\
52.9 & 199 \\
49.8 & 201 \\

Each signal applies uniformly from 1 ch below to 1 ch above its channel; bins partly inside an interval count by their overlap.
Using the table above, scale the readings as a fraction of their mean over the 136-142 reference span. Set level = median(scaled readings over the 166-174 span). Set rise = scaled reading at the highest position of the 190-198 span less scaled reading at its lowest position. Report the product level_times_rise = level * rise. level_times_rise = 0.031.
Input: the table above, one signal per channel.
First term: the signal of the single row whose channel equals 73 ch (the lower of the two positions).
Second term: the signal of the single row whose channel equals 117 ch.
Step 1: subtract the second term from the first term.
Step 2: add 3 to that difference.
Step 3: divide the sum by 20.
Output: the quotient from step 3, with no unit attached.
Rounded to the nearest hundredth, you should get 0.15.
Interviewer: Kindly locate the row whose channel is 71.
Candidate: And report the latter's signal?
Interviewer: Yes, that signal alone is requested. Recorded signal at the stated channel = 48.9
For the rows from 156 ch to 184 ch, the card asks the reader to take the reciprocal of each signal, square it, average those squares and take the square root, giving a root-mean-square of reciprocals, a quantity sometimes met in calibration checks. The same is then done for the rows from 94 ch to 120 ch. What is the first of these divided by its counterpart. 0.927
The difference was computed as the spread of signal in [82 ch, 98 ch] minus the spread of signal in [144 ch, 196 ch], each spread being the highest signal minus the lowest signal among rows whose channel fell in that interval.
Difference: -3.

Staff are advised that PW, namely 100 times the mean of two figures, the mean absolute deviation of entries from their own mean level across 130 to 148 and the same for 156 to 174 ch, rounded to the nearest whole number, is 111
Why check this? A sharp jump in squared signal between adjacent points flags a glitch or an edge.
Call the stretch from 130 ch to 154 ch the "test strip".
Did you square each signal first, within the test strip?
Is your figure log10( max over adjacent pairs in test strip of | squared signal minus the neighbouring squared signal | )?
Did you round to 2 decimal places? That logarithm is 2.62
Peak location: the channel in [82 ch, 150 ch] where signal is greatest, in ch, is 83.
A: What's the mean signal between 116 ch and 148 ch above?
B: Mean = 47.4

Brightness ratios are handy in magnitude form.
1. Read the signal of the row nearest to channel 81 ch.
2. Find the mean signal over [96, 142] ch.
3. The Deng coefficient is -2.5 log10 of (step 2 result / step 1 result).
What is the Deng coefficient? -0.04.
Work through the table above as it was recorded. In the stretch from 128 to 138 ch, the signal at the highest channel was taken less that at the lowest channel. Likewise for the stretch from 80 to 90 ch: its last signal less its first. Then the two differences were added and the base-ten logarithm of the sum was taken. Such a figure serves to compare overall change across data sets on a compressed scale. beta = 0.8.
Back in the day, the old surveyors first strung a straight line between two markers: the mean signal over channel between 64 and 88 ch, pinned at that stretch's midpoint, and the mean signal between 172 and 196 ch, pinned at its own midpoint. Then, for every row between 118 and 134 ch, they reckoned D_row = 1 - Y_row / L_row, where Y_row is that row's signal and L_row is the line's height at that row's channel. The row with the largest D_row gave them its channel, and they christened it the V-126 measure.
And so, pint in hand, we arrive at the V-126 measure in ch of 123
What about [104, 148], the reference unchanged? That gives 123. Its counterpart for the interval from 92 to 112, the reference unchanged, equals 107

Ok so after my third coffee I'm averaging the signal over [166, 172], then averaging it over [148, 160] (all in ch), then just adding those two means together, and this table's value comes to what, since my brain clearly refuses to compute 98.2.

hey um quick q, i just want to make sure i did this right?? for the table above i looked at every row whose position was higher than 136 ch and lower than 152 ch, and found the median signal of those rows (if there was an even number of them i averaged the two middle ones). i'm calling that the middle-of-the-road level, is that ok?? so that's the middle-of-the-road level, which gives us 48.3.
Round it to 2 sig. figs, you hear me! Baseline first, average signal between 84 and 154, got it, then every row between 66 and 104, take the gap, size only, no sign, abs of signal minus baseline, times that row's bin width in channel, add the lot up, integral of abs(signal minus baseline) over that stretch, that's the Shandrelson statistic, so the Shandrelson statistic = 56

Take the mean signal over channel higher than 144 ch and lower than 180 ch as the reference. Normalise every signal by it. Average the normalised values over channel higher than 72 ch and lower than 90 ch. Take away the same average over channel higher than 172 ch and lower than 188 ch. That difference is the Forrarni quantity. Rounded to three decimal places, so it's -0.045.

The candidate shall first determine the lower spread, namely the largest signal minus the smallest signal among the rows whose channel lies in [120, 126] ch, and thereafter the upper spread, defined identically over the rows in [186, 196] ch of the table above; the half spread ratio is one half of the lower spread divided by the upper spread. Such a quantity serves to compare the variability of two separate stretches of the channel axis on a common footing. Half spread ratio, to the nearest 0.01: 0.68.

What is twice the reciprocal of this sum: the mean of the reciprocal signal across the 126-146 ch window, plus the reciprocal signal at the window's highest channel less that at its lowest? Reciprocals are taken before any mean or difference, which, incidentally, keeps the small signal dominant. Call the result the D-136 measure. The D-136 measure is 102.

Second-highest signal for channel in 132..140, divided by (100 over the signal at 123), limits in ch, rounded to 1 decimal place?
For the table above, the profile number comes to 21.4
